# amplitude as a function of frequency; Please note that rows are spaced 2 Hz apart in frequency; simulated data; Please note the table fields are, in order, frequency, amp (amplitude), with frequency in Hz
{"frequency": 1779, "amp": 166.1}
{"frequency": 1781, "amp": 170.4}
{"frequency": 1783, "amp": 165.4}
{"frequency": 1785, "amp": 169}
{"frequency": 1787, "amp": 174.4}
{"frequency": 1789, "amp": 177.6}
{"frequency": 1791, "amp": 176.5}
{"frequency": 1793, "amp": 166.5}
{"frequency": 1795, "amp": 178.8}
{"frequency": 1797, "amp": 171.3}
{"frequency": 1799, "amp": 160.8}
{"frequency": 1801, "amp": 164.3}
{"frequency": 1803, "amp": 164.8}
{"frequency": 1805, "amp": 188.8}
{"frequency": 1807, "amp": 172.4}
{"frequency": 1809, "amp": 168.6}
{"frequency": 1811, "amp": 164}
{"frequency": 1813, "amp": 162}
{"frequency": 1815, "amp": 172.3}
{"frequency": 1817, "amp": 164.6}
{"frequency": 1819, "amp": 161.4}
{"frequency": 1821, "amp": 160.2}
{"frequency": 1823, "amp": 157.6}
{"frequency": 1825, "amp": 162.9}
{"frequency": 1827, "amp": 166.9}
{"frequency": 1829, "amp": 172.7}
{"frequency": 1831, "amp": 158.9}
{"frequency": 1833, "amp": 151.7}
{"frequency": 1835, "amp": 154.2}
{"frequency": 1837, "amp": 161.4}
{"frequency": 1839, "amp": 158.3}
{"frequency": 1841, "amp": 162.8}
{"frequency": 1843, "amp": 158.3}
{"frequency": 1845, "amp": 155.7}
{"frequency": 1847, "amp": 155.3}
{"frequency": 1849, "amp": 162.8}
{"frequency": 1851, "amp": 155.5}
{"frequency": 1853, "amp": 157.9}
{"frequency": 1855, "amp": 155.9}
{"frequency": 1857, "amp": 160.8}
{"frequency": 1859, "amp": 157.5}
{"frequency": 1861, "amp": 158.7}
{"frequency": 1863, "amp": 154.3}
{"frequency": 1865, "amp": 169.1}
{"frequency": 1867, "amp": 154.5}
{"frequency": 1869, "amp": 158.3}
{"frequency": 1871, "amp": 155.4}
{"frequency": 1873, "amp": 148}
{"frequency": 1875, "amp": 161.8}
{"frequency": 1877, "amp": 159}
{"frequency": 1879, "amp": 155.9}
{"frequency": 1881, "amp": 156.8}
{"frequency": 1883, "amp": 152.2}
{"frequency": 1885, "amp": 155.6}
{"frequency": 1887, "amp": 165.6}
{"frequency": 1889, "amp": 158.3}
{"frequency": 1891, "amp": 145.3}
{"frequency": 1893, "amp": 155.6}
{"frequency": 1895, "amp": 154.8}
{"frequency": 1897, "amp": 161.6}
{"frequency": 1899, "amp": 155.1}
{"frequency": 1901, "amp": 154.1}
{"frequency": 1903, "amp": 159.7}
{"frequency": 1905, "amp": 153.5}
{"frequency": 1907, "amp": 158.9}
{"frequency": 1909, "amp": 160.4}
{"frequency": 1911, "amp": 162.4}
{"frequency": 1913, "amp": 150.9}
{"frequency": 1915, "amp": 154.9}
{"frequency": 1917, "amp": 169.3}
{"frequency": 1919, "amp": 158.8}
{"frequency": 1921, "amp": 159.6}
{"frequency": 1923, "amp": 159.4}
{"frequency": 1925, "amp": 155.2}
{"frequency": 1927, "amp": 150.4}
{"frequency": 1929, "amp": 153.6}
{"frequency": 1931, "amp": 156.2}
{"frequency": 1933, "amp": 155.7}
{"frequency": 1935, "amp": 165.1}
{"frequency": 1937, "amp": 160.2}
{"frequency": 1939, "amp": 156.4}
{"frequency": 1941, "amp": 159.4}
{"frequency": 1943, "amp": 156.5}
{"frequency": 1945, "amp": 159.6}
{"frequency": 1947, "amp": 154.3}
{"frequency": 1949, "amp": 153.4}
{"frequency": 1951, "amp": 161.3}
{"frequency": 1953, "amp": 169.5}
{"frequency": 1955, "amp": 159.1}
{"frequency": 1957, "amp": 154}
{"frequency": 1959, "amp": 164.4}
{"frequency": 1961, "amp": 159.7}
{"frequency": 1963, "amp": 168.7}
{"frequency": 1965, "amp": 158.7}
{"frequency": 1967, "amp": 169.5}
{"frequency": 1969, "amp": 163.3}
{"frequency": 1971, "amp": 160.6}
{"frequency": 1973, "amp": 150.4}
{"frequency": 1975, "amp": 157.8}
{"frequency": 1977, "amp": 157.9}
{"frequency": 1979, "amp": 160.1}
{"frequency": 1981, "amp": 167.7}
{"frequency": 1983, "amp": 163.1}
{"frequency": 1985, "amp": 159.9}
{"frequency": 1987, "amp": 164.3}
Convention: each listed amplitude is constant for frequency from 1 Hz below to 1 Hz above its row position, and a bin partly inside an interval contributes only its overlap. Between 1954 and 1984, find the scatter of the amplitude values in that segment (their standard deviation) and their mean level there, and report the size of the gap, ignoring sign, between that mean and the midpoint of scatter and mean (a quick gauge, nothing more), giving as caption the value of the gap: 77.9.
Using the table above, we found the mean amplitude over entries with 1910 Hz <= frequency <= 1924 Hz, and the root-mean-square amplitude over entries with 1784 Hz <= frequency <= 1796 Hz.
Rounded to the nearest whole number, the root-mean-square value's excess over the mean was 15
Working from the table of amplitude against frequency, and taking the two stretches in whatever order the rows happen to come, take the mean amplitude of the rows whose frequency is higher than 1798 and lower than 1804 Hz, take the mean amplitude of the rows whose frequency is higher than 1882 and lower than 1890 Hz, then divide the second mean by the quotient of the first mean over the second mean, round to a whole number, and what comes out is 153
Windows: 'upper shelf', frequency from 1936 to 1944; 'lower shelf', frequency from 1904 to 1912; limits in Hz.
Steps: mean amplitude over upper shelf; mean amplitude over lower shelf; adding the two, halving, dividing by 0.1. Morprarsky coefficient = 1585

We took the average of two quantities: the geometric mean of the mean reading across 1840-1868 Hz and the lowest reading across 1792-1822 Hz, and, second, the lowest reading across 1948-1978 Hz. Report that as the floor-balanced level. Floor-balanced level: 155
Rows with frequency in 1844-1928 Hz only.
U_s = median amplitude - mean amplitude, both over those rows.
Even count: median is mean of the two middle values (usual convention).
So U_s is -0.9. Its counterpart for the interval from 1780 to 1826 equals -2.0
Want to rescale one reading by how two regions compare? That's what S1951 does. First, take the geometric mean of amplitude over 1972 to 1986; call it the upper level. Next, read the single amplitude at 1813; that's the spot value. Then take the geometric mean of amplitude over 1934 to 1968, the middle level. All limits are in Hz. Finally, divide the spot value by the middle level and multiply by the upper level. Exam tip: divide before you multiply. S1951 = 161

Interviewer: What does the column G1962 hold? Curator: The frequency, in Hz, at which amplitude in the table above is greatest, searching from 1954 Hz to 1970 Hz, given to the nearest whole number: 1967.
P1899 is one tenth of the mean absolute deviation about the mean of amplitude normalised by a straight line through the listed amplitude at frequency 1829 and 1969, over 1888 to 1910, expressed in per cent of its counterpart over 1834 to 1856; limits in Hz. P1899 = 14.8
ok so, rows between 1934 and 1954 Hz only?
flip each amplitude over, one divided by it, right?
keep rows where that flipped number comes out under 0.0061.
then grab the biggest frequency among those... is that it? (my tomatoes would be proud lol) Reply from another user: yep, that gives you 1953 Hz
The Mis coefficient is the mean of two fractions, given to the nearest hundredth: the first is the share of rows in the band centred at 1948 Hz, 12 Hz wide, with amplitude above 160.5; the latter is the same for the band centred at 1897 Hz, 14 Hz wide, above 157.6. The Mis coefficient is 0.31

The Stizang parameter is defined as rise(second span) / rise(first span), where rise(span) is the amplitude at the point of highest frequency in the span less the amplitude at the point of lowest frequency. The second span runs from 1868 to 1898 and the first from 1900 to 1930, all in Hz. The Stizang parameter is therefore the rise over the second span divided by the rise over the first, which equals -7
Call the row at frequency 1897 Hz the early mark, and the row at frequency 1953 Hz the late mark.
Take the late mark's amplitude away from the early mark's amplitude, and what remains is -7.9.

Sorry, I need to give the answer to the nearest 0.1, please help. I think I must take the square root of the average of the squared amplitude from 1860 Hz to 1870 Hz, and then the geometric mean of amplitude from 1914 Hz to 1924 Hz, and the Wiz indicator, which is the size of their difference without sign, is 1.3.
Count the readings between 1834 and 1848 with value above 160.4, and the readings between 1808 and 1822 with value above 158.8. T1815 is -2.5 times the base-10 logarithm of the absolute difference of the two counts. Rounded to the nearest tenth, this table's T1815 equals -1.7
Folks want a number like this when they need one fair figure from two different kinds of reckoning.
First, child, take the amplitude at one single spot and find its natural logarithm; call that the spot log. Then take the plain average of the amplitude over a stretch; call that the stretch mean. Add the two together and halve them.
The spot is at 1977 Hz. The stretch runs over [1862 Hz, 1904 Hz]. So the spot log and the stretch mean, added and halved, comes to 80.9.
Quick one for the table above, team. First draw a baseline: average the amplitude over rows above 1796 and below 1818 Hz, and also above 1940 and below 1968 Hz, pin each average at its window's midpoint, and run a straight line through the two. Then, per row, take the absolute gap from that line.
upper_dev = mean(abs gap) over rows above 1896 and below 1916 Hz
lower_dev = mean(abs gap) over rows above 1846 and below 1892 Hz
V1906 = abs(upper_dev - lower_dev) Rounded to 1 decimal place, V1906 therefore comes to 2.4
